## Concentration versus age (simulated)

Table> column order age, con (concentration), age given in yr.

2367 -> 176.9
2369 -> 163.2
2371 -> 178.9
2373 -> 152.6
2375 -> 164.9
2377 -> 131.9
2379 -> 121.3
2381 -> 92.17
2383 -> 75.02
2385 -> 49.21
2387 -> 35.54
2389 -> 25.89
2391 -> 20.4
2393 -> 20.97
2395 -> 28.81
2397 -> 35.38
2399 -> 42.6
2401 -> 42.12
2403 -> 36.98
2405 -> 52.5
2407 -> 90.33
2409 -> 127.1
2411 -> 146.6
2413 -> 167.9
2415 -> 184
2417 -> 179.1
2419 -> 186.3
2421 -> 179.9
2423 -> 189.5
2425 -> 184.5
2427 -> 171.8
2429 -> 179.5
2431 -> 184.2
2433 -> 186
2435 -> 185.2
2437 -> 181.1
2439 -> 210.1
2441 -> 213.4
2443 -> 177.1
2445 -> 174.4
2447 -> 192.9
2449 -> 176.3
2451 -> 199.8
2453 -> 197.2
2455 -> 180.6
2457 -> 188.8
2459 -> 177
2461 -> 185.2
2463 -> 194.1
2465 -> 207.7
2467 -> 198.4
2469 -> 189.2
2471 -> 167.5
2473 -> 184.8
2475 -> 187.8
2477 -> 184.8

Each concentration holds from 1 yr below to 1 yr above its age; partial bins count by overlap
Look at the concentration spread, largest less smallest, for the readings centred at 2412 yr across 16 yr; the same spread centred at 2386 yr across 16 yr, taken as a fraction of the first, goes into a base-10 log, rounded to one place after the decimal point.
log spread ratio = -0.1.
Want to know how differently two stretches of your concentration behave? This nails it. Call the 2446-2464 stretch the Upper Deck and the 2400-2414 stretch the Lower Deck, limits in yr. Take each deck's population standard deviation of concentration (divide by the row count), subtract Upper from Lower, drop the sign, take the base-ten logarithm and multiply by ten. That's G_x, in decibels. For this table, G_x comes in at 16.1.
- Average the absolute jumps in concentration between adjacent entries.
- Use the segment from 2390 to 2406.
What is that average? 6.2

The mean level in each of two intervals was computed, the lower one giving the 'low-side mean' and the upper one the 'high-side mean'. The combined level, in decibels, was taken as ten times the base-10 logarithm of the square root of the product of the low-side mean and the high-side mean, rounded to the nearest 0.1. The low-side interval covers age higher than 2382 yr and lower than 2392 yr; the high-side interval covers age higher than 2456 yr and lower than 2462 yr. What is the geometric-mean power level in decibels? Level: 19.4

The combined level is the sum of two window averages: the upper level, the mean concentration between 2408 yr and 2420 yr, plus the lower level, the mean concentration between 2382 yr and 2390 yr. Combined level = 212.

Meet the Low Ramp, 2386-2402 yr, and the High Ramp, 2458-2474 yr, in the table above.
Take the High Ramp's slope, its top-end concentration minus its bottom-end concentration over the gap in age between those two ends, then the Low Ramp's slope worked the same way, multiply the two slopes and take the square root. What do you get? 0.51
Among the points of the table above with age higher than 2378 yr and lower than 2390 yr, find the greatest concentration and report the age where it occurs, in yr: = 2379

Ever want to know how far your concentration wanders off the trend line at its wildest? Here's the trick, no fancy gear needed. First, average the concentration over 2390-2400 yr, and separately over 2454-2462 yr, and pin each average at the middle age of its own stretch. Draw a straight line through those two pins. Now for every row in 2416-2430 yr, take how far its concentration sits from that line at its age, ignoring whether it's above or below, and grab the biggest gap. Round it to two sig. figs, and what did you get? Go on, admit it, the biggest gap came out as 98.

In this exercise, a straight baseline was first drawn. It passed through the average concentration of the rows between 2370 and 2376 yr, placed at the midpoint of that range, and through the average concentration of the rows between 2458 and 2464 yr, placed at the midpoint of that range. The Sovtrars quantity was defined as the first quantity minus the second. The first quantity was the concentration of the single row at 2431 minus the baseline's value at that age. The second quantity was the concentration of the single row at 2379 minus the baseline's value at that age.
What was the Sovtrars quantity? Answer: 51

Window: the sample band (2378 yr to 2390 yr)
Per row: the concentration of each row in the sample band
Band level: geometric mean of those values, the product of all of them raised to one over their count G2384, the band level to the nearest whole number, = 58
